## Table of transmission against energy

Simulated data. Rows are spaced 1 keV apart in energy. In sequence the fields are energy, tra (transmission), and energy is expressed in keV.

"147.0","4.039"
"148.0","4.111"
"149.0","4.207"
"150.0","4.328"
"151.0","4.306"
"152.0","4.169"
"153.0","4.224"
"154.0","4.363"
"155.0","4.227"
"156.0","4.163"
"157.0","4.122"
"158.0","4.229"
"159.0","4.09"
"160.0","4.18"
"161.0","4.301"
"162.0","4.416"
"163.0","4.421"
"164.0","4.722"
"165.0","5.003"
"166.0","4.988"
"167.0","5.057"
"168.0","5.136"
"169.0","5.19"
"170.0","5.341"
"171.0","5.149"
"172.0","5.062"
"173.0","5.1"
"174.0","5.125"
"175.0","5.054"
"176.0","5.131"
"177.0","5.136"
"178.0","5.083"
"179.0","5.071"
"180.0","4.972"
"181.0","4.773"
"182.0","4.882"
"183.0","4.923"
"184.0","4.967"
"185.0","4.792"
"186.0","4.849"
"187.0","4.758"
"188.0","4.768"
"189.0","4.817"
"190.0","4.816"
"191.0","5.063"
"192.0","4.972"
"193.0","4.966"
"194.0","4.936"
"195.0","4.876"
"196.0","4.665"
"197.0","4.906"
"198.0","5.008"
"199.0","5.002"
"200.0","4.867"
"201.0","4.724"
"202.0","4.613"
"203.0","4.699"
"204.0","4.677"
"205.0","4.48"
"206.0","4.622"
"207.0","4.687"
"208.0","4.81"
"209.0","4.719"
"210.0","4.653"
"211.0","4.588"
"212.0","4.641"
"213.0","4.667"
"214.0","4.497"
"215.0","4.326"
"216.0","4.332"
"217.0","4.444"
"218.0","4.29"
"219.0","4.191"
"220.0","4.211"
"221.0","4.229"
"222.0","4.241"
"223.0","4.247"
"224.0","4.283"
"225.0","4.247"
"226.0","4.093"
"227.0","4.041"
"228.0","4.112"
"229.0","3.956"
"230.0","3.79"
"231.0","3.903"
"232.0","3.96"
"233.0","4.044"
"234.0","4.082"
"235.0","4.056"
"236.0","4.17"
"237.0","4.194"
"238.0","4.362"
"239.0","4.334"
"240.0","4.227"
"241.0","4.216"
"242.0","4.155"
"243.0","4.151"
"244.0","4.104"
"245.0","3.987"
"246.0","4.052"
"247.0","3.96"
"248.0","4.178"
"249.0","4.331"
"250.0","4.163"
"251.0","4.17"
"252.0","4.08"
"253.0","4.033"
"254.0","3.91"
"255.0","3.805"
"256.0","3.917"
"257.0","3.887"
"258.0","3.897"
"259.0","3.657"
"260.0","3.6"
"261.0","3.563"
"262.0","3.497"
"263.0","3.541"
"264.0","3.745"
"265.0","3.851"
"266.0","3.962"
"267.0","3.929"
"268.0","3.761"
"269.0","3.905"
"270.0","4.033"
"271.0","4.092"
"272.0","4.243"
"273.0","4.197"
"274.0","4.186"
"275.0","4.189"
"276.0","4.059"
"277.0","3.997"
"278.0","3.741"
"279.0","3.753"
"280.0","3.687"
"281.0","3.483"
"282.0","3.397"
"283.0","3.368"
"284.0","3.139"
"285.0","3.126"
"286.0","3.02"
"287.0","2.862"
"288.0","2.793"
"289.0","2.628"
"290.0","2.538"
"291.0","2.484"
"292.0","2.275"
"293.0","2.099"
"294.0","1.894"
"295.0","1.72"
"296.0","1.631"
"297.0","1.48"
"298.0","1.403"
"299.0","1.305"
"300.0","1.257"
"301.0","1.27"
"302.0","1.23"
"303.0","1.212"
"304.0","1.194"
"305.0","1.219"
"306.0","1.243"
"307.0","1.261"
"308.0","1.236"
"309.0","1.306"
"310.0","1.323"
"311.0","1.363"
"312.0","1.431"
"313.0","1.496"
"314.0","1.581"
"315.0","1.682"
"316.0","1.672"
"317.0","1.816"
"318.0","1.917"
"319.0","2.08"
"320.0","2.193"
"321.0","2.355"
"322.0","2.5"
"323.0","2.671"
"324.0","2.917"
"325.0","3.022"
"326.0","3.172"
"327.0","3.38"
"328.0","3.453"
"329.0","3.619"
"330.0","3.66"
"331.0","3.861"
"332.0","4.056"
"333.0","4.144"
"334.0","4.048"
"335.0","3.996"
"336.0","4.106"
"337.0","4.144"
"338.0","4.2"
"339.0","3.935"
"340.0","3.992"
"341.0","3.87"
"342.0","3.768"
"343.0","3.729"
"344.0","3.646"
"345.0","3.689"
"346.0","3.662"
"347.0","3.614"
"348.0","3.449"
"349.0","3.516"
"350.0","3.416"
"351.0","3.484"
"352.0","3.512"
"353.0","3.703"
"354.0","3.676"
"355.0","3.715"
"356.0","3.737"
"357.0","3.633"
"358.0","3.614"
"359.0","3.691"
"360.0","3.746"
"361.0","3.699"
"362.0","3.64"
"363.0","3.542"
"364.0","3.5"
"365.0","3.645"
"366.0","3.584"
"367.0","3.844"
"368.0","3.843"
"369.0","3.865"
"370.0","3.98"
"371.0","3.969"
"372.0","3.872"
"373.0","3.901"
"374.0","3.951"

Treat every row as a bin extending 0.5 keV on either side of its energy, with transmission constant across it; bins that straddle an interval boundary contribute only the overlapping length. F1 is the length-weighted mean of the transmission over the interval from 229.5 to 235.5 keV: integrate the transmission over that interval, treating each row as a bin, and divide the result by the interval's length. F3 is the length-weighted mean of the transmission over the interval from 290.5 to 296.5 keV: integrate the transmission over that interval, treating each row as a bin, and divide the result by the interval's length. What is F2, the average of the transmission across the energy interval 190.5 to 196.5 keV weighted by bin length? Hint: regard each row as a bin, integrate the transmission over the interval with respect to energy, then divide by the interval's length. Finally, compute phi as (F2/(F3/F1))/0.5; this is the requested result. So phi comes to 19.4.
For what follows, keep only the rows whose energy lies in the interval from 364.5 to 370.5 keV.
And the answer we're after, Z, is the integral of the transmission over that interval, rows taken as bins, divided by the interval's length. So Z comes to 3.8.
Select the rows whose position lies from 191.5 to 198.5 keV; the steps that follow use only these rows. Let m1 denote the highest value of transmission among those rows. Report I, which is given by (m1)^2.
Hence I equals 25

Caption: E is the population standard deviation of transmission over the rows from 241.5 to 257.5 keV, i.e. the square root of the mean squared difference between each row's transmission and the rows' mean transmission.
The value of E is 0.13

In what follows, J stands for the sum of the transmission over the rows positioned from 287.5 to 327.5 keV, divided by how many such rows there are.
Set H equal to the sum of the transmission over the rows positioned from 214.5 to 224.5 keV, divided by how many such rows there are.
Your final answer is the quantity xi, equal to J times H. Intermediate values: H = 4.3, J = 1.9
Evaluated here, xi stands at 8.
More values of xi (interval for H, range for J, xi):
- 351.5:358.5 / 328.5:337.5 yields 14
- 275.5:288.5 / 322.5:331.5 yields 11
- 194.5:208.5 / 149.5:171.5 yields 22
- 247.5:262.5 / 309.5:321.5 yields 7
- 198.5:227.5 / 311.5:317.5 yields 7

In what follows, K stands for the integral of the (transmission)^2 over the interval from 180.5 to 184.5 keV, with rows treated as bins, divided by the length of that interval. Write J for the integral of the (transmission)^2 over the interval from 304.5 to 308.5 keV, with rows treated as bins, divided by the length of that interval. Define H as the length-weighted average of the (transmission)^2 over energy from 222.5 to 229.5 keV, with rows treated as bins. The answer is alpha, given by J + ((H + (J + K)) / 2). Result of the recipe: 23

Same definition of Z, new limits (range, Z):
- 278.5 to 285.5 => 3.4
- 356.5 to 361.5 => 3.7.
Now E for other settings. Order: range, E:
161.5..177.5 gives 0.25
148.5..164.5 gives 0.15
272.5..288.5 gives 0.47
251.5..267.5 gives 0.18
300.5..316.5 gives 0.16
